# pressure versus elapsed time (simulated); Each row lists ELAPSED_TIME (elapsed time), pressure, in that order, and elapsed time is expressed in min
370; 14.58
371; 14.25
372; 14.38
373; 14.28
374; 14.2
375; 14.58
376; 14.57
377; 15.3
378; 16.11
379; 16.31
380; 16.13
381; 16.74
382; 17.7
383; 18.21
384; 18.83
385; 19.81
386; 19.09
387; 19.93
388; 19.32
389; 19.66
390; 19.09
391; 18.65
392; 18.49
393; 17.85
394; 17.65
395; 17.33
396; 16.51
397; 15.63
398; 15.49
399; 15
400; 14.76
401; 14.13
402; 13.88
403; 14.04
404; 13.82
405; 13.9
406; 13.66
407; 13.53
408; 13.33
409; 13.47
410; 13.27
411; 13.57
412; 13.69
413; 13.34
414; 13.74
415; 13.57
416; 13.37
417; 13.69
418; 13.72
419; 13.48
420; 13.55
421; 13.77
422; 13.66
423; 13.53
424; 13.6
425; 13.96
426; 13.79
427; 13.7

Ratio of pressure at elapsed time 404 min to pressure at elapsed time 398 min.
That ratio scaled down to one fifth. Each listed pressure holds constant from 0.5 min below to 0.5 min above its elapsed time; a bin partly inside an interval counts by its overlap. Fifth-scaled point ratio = 0.178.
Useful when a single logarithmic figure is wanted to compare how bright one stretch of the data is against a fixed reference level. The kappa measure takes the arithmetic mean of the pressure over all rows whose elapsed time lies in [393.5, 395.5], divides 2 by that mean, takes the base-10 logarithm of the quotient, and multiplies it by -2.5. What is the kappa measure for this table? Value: 2.35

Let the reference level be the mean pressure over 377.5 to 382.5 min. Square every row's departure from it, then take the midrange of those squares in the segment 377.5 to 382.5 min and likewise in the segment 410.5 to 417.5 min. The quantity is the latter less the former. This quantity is 8.8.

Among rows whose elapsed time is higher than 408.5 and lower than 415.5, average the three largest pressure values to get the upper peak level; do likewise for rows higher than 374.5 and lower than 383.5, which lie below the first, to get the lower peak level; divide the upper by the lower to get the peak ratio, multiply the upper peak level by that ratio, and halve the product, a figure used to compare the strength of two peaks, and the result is 5.32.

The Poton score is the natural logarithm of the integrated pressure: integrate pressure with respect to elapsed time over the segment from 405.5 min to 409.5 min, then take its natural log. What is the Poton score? 4.0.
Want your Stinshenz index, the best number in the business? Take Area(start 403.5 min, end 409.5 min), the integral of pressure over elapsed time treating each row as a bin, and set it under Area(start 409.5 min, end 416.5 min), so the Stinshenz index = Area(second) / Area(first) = 1.2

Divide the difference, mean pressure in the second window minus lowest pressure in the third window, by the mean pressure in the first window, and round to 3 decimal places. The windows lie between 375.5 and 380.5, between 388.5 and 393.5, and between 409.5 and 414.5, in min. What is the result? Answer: 0.349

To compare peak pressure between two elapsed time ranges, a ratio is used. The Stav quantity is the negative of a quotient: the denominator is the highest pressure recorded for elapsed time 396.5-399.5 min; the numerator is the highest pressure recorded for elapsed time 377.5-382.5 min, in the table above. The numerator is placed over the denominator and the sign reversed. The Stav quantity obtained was -1.13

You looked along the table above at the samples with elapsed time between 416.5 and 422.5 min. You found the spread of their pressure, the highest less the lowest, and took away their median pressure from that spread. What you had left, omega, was -13.4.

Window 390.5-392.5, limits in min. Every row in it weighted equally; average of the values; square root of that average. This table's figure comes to 4.31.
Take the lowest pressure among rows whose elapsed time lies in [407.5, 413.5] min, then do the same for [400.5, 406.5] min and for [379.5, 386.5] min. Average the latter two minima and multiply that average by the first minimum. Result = 198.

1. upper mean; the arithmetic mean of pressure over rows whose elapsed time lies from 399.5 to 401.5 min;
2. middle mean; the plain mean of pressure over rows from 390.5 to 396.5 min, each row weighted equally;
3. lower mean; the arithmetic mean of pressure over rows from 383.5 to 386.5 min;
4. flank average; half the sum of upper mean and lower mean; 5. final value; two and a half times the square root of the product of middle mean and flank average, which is 43.2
